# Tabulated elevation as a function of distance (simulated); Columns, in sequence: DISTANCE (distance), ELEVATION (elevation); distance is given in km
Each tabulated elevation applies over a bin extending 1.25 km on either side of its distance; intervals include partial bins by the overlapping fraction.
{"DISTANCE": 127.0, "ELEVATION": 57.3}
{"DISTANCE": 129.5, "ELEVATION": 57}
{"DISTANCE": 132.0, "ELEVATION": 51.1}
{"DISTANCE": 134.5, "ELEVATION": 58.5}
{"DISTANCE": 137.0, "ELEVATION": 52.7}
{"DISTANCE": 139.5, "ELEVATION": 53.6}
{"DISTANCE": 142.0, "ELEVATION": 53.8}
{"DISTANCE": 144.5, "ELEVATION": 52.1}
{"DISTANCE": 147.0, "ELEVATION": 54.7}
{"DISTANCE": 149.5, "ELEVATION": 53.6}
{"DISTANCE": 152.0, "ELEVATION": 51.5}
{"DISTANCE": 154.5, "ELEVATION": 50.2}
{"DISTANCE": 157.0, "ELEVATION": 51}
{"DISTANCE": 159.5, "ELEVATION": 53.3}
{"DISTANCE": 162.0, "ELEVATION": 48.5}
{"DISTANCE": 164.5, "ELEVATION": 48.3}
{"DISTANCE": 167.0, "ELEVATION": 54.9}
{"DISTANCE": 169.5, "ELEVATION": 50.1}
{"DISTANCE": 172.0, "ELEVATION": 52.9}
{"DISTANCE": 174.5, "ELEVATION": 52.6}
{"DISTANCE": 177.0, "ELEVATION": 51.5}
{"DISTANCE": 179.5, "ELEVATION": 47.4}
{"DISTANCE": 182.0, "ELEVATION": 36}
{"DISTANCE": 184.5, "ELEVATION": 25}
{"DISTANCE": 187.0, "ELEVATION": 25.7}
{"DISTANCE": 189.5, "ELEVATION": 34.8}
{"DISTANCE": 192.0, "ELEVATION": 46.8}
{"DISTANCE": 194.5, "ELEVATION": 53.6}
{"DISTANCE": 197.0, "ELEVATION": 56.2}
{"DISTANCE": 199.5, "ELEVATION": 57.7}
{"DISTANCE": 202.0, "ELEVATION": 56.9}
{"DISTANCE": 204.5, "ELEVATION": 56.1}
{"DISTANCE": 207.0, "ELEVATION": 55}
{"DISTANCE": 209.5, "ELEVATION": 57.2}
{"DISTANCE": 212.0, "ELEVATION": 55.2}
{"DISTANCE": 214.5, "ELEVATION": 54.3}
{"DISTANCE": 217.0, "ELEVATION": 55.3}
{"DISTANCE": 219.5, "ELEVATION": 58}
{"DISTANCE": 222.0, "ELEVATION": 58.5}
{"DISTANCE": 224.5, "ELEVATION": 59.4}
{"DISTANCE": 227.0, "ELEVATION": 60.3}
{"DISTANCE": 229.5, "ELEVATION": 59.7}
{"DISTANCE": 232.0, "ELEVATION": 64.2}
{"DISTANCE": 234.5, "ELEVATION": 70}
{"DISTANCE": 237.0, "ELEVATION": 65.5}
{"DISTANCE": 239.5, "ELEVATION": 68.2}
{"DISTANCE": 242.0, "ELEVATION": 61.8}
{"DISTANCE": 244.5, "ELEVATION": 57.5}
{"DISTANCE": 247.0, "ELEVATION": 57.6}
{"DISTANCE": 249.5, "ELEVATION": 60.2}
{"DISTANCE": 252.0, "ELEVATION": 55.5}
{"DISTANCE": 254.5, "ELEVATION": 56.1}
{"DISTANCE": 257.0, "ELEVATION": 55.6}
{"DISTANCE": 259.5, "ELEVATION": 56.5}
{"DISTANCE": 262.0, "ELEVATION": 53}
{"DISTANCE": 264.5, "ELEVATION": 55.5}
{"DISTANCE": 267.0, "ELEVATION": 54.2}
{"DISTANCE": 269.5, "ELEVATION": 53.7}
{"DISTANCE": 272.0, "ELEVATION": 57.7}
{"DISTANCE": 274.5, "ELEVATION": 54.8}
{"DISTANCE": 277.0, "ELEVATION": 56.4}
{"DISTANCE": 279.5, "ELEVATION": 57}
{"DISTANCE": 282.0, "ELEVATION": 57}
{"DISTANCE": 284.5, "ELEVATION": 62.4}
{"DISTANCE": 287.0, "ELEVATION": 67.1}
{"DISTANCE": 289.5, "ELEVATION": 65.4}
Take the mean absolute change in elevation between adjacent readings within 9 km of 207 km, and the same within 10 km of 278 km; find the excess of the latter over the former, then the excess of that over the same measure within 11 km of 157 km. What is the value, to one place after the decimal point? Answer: -1.0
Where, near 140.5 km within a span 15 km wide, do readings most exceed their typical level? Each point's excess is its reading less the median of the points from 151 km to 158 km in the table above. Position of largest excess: 134.5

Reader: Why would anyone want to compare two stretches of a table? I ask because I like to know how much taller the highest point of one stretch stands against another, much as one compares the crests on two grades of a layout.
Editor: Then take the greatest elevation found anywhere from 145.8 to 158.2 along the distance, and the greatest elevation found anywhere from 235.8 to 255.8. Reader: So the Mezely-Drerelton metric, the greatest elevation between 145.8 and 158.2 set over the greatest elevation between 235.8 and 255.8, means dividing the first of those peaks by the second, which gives 0.80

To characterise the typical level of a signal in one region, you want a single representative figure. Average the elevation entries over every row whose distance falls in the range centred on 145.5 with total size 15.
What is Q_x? 53.2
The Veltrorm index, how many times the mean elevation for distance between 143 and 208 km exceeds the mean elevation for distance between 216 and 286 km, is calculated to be 0.84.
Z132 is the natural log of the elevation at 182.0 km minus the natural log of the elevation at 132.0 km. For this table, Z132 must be -0.35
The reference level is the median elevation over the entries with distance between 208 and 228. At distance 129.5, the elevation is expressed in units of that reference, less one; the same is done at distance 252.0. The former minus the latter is 0.03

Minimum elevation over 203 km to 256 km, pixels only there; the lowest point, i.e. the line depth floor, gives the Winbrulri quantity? 54.3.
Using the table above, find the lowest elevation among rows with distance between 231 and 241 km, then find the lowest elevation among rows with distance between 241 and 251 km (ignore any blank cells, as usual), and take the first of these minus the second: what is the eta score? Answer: 7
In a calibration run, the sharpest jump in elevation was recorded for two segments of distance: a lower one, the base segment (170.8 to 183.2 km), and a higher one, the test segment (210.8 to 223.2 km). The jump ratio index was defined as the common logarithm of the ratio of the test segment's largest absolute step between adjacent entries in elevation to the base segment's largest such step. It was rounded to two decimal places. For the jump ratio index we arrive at -0.63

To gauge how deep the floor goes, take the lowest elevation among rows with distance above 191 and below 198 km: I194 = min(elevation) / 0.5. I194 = 94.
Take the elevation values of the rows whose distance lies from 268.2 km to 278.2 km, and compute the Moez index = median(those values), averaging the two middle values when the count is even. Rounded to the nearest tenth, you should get 55.6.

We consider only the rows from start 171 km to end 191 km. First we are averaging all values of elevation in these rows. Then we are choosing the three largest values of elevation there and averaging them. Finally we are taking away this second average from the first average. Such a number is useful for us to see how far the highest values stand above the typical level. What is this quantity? -12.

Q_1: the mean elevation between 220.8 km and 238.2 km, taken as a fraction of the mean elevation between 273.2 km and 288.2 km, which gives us 1.1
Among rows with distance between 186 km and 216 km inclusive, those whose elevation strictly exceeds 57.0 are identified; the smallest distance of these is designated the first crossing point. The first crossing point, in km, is 199.5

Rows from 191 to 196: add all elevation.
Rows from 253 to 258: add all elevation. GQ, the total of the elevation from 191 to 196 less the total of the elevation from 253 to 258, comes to -11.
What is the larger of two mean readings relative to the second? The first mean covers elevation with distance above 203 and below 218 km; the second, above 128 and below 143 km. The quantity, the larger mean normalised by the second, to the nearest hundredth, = 1.02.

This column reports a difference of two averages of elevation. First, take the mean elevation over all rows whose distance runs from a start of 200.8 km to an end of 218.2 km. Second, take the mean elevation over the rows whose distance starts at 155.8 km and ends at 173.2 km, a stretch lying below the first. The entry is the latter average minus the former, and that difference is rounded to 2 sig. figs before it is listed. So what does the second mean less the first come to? -4.4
